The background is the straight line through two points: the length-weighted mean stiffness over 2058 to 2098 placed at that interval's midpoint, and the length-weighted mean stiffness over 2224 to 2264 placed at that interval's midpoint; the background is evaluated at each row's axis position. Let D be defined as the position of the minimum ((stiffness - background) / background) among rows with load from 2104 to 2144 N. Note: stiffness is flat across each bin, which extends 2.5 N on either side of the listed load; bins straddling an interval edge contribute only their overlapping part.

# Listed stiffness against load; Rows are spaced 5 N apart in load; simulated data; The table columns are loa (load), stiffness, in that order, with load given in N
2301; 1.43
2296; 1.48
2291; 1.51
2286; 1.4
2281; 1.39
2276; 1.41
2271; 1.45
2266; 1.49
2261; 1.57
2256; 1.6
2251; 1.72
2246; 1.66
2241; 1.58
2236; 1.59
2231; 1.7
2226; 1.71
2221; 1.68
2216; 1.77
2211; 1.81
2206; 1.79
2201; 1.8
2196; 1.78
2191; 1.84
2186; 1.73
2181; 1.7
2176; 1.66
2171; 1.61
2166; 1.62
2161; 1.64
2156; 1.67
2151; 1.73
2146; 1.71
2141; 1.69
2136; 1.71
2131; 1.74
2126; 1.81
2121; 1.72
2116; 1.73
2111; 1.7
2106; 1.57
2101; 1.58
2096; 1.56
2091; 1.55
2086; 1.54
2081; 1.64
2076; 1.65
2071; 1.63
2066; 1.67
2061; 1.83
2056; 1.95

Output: 2106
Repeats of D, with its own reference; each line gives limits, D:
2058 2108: 2086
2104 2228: 2106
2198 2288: 2281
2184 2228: 2221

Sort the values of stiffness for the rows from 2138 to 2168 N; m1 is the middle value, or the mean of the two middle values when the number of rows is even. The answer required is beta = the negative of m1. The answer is -1.68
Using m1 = 1.68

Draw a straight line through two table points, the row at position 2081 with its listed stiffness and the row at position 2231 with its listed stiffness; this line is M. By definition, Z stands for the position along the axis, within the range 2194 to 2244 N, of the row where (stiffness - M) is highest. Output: 2211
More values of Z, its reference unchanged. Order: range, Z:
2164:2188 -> 2186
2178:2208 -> 2191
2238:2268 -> 2251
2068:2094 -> 2076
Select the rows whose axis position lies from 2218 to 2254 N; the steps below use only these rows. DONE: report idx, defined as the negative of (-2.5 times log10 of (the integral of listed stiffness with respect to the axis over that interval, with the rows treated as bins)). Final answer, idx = 4.44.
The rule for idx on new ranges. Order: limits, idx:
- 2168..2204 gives 4.49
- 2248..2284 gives 4.34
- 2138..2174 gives 4.45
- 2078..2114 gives 4.40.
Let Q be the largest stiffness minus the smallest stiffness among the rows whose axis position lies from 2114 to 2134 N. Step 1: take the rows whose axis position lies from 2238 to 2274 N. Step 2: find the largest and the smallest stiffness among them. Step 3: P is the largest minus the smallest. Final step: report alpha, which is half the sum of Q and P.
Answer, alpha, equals 0.18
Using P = 0.270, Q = 0.090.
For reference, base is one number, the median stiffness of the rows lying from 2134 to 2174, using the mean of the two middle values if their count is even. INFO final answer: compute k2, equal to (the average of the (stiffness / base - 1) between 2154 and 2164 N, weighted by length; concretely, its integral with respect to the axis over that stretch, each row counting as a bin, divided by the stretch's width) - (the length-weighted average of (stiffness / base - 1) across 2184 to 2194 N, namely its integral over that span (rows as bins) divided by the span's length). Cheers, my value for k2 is -0.08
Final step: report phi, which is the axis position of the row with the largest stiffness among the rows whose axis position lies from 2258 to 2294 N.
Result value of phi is 2261 N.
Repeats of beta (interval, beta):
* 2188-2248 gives -1.74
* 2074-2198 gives -1.69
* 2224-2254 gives -1.68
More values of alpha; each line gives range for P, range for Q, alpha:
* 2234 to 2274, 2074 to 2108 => 0.19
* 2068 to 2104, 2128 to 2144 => 0.08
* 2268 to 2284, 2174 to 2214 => 0.12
